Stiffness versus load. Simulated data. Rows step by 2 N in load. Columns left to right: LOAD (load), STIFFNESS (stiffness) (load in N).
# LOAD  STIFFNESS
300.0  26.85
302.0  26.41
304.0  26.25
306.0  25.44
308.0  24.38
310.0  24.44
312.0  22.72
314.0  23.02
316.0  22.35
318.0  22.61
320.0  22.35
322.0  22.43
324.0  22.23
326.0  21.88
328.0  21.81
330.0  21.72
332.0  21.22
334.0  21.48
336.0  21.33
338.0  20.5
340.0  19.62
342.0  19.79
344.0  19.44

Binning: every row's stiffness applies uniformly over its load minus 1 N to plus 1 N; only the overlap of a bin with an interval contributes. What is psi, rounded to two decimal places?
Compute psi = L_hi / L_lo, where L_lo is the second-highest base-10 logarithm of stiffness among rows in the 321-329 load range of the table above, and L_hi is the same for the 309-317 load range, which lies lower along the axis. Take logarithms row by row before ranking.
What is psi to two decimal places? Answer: 1.01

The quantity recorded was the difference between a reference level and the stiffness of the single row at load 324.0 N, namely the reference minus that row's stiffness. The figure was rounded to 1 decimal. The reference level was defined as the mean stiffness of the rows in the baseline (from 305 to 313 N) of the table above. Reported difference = 2.0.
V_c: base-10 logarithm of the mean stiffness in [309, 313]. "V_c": 1.37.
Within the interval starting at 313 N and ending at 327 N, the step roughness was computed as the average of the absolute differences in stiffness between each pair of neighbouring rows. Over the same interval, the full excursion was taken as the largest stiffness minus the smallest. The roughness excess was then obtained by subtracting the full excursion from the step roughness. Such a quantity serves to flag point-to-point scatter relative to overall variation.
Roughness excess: -0.84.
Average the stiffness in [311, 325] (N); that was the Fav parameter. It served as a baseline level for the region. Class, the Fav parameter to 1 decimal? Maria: 22.5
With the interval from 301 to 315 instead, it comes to 24.7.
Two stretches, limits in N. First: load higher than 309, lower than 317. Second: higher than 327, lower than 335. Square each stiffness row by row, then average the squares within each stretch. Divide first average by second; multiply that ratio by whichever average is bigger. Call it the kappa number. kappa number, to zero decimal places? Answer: 618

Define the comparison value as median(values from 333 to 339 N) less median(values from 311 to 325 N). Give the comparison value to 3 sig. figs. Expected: -1.10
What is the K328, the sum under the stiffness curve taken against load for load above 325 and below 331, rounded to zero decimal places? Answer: 131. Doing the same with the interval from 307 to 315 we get 189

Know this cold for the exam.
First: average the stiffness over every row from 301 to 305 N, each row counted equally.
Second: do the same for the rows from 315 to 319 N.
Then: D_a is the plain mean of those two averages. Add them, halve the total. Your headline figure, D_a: 24.4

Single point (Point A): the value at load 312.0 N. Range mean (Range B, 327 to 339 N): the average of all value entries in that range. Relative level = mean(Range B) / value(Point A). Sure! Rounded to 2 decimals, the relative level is 0.94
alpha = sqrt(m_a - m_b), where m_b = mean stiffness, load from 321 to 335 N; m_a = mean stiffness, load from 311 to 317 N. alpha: 0.93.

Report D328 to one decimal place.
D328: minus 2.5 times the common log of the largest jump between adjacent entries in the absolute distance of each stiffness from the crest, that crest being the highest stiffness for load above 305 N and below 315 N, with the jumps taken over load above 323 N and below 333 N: 0.8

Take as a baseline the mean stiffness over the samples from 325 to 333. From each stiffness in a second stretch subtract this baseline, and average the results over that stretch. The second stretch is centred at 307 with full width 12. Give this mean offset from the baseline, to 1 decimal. 3.3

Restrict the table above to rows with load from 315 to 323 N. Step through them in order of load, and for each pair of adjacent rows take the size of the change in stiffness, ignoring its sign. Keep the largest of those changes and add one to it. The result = 1.3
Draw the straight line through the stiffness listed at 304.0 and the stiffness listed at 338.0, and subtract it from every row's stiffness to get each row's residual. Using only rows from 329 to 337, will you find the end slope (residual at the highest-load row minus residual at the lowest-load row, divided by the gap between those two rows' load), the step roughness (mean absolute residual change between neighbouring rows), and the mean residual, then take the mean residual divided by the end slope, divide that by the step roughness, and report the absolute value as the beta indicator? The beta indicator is 2.8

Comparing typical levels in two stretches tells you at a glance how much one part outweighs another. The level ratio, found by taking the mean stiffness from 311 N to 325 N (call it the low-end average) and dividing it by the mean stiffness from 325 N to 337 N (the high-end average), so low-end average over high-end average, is 1.04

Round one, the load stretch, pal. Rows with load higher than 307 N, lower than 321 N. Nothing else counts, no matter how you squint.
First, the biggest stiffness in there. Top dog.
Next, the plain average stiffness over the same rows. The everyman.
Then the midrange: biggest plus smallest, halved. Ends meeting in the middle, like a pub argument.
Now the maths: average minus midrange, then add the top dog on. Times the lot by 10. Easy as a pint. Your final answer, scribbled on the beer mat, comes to 242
